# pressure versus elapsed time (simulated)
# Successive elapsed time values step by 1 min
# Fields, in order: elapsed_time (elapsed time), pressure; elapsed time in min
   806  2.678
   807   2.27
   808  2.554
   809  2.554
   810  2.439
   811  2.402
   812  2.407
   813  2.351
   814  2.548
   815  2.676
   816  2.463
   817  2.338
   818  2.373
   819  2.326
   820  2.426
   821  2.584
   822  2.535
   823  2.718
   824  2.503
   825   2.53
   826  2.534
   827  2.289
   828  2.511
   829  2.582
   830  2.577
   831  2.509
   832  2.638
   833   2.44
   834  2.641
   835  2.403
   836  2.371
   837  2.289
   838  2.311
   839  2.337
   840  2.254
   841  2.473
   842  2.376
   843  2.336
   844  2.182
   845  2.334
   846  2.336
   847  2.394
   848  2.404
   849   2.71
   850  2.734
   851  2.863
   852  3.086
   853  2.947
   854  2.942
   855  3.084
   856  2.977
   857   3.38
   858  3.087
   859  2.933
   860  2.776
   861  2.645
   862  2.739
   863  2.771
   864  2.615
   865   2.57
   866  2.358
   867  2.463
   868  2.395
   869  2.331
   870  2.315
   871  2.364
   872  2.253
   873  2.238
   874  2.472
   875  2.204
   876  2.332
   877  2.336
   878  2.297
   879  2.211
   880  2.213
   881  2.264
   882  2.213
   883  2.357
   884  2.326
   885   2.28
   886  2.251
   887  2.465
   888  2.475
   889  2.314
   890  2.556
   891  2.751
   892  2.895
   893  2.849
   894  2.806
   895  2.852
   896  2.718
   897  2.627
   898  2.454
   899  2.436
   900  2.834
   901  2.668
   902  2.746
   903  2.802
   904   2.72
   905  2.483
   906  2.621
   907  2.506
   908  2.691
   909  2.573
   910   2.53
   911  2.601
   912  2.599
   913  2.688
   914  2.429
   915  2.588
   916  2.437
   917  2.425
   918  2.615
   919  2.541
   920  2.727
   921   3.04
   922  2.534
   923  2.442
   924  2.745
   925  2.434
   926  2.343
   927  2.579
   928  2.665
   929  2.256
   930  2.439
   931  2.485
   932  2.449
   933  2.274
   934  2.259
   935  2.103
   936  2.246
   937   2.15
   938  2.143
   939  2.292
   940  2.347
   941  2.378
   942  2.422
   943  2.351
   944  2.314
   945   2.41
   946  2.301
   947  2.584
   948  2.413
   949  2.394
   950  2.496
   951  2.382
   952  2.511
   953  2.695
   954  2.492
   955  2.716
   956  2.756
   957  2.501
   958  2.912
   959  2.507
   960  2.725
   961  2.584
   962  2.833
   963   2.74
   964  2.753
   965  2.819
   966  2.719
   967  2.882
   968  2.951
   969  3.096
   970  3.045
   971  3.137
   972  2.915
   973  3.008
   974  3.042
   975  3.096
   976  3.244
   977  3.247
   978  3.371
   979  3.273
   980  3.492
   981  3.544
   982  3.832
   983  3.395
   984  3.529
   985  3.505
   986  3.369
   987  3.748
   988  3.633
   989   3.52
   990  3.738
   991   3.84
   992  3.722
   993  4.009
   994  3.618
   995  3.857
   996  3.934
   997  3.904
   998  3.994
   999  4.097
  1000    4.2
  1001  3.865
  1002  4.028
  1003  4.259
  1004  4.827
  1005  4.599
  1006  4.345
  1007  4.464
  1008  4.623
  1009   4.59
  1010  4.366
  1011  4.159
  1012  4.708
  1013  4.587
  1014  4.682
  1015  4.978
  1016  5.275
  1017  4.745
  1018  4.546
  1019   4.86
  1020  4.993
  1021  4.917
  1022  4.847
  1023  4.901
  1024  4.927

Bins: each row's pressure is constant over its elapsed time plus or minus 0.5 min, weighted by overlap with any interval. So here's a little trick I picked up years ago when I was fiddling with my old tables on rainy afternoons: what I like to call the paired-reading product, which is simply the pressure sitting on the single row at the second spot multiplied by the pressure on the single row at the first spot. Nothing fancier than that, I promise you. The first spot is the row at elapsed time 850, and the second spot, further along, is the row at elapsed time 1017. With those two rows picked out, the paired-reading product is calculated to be 13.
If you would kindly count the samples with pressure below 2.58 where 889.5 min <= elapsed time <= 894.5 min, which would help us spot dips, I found 1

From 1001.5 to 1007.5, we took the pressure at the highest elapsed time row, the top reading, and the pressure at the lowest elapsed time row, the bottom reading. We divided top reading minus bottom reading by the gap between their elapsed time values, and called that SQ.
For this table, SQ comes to 0.09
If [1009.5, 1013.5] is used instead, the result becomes 0.07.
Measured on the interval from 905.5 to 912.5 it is 0.00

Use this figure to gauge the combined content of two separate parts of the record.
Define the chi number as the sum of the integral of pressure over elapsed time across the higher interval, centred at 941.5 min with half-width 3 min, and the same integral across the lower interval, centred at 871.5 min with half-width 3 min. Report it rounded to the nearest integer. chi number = 28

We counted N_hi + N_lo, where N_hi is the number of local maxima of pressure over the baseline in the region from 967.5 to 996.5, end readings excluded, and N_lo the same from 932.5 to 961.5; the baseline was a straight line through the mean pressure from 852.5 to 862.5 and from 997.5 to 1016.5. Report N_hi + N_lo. 18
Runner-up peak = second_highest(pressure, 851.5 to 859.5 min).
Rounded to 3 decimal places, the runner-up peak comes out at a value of 3.087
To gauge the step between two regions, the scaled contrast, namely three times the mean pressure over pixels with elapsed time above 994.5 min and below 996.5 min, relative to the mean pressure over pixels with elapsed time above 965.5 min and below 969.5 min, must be 4.0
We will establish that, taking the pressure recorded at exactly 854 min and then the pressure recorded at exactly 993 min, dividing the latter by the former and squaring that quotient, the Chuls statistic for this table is 1.9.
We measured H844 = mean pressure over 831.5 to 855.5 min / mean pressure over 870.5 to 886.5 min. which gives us 1.1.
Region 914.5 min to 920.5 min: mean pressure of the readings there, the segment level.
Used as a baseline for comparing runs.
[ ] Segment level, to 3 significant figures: 2.56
